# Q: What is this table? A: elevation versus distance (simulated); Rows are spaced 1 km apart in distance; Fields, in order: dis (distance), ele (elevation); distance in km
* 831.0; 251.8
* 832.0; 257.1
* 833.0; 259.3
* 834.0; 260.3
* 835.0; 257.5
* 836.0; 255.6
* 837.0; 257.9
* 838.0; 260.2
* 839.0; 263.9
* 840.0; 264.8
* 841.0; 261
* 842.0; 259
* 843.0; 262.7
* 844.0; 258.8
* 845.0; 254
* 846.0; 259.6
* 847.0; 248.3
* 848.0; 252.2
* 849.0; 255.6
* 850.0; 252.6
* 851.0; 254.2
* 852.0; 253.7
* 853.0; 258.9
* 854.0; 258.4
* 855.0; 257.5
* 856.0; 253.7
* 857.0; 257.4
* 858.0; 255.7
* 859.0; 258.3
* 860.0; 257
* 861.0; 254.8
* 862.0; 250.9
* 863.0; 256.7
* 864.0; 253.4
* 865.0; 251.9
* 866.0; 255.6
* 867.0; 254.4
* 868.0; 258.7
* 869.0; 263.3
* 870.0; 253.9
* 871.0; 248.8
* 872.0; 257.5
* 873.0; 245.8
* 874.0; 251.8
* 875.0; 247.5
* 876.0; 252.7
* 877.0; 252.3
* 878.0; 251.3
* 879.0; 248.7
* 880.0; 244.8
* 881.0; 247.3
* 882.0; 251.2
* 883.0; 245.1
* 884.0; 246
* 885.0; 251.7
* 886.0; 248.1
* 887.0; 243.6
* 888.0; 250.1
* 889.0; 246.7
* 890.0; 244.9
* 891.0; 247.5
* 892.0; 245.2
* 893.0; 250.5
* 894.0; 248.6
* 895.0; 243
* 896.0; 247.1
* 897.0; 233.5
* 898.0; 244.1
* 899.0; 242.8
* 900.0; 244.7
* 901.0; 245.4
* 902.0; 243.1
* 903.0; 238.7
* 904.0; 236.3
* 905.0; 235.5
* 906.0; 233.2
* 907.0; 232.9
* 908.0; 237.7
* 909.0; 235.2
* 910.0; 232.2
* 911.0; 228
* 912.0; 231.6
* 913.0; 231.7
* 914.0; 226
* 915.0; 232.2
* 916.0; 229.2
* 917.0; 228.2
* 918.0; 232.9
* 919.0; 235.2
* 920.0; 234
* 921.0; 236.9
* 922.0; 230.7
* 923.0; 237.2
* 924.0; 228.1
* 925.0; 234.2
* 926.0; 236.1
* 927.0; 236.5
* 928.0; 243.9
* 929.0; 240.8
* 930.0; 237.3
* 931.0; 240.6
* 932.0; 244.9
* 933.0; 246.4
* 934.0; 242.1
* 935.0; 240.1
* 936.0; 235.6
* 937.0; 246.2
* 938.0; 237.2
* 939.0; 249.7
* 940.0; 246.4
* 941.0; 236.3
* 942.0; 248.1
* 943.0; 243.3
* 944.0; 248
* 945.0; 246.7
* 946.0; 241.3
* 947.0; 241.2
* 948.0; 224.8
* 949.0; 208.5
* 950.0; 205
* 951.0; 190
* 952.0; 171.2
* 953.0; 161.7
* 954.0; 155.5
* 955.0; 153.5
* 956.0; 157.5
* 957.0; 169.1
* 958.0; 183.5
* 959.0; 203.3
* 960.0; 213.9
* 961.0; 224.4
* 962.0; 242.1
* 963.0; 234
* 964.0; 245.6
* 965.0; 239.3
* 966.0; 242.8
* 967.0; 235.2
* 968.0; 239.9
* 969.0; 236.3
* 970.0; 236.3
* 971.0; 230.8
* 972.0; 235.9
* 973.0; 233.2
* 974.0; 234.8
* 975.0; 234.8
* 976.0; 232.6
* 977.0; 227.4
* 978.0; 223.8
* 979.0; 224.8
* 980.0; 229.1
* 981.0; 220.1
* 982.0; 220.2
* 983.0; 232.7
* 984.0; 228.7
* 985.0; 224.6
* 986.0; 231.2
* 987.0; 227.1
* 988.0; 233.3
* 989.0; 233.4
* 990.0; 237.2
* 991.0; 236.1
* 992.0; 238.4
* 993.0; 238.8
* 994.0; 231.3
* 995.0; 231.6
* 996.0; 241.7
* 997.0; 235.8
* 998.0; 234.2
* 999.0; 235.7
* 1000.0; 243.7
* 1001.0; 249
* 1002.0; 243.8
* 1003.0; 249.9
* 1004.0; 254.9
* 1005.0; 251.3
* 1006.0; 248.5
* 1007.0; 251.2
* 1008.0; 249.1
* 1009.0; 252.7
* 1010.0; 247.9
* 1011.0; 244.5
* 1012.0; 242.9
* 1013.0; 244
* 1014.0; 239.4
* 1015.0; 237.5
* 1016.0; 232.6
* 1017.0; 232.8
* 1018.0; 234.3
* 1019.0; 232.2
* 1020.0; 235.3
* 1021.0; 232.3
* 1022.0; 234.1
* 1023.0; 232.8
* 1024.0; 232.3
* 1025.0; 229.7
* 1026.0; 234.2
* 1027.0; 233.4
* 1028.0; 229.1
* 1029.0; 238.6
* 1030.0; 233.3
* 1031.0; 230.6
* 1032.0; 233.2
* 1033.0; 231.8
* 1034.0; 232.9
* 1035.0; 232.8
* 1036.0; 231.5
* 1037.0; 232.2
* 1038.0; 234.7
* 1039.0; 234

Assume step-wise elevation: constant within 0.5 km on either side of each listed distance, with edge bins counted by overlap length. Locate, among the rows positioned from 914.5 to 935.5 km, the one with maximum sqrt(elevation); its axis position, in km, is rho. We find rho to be 933.0 km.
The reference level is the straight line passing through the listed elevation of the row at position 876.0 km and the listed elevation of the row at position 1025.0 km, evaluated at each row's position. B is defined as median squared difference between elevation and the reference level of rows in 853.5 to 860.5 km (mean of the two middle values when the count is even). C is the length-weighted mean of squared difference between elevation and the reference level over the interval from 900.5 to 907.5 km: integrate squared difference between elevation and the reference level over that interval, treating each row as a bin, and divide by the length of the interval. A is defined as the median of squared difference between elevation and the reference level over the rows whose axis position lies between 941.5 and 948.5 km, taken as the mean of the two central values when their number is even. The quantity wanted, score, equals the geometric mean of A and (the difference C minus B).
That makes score 52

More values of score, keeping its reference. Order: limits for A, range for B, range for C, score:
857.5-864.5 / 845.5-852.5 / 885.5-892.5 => 7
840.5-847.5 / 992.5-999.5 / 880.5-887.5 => 11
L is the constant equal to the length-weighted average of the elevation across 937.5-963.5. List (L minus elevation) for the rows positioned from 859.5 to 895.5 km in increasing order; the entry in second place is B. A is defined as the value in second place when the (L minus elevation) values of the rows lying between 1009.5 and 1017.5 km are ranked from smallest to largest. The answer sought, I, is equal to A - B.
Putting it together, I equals 14.2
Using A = -32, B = -46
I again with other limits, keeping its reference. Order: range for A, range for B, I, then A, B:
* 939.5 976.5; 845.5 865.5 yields 10.9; -35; -46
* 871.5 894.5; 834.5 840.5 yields 11.2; -40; -51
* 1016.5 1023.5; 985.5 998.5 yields 4.5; -21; -26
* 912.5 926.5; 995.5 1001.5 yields 6.8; -24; -31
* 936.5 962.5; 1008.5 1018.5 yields -0.2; -35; -35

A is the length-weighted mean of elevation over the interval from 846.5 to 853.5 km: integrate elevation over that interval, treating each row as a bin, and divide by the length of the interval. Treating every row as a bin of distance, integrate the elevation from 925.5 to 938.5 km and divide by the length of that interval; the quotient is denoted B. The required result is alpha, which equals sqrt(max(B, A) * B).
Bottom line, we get 247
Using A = 254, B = 241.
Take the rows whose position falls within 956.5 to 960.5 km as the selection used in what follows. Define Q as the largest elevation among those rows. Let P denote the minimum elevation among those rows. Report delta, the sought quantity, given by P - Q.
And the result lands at -45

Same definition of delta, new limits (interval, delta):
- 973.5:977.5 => -7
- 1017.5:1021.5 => -3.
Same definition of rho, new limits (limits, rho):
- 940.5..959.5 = 942.0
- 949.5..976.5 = 964.0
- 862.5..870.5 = 869.0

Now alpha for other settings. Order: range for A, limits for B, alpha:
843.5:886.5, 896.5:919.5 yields 244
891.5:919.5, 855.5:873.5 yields 255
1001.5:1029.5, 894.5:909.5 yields 240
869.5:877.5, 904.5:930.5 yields 242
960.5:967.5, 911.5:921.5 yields 235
